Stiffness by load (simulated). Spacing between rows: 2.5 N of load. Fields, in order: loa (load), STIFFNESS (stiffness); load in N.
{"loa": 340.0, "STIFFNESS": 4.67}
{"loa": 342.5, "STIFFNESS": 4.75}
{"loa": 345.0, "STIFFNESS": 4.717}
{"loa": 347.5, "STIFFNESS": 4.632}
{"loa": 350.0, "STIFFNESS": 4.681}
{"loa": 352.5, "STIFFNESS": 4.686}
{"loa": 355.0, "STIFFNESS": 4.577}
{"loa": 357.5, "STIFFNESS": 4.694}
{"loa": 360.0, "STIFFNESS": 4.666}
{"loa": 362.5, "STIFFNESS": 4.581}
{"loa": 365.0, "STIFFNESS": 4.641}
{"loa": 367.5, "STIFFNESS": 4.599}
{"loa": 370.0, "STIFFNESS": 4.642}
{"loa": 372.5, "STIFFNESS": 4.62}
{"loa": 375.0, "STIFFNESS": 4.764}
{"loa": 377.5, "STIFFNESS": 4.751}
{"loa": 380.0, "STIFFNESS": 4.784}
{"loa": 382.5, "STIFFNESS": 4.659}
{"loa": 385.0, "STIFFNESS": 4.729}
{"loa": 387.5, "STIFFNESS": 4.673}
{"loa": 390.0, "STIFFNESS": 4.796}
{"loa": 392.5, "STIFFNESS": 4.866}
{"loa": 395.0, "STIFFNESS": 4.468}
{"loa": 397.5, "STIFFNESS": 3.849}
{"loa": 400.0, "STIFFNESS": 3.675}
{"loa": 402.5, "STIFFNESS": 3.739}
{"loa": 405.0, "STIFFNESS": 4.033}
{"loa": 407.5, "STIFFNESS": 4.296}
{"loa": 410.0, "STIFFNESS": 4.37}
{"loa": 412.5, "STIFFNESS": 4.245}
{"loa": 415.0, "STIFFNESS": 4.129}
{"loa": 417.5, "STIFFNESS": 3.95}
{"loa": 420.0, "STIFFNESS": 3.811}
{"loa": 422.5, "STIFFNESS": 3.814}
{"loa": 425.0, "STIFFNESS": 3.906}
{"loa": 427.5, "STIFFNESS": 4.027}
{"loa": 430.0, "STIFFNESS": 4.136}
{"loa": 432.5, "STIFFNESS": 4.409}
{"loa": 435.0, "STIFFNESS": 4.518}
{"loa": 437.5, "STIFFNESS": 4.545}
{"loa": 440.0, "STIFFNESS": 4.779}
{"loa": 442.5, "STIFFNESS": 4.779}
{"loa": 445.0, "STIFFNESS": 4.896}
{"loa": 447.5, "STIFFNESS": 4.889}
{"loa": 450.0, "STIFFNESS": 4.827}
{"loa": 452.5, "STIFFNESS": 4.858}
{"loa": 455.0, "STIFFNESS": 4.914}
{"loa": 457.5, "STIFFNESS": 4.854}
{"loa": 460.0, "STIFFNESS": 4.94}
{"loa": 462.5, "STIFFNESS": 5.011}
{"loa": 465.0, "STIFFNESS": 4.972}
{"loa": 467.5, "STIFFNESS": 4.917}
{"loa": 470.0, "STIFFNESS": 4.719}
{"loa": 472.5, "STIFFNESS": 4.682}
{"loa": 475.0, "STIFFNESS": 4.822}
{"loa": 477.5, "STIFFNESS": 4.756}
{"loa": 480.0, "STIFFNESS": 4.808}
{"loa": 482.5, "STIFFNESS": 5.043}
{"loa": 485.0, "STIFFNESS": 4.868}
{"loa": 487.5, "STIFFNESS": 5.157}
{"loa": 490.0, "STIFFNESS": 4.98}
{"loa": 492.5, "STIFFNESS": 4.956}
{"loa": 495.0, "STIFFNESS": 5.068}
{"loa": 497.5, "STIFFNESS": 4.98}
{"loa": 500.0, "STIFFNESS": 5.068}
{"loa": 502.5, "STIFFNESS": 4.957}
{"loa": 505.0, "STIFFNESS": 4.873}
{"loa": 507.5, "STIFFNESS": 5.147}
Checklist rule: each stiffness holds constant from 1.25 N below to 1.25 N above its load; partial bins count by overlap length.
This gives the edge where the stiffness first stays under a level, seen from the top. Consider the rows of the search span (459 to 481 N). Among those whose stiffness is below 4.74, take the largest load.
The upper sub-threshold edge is 472.5 N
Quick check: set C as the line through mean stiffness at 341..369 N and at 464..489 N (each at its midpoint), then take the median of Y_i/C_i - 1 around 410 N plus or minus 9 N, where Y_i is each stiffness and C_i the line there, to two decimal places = -0.13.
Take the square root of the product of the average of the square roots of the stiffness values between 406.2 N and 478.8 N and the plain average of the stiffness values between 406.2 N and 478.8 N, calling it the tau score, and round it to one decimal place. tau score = 3.1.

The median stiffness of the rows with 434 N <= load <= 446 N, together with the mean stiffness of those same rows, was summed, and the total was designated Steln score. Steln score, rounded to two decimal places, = 9.48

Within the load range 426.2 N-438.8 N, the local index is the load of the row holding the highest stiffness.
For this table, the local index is 437.5 N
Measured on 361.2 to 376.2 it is 375.0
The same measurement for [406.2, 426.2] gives 410.0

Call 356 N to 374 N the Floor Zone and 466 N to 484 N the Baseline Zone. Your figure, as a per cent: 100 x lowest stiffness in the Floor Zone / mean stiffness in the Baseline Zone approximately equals 95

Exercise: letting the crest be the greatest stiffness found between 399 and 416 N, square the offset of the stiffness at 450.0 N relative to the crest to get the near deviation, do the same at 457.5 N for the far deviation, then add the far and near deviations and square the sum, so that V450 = 0.20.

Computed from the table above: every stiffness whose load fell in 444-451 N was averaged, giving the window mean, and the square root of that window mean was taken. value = 2.21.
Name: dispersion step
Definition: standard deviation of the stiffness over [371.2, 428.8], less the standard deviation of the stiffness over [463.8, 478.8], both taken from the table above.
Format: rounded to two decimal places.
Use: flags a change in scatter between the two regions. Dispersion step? 0.29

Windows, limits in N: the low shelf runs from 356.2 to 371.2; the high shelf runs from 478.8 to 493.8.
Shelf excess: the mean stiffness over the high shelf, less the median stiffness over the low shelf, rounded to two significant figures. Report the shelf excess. 0.33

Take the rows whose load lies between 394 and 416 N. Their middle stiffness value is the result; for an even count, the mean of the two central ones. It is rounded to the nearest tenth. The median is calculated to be 4.1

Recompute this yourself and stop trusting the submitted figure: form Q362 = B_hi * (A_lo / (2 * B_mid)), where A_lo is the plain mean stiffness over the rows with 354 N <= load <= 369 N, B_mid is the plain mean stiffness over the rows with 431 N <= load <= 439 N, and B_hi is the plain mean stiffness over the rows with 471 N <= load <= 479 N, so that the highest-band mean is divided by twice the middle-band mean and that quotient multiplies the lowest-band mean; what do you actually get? 2.45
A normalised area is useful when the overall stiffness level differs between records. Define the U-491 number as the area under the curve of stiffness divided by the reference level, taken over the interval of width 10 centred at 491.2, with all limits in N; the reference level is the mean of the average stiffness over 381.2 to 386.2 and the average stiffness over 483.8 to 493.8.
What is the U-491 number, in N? 10.4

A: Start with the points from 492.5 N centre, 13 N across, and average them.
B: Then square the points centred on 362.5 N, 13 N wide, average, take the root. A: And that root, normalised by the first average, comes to 0.92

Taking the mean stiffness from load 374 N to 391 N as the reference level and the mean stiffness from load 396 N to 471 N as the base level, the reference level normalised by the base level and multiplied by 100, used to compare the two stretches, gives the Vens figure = 107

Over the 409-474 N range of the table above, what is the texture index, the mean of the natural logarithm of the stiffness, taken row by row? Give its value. 1.51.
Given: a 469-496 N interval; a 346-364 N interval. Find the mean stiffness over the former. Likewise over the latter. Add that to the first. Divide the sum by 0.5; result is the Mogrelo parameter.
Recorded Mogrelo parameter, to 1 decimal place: 19.1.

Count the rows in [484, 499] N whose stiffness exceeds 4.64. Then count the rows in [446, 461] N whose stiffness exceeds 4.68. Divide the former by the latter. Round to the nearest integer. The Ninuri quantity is 1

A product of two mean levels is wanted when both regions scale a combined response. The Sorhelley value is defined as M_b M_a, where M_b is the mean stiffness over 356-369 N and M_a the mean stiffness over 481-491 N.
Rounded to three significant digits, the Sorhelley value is 23.2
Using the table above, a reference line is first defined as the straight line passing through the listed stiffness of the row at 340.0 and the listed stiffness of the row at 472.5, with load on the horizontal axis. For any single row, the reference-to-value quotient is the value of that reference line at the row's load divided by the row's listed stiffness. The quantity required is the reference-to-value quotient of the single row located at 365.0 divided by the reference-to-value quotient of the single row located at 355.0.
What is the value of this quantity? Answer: 0.99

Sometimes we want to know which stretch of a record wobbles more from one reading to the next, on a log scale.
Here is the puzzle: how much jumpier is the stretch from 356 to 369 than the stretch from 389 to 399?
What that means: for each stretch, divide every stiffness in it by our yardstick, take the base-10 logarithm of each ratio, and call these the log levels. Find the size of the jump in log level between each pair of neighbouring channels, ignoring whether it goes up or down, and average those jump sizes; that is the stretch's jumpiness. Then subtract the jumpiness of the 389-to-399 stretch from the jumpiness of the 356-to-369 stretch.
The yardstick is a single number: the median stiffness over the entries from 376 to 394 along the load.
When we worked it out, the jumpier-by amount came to -0.0310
